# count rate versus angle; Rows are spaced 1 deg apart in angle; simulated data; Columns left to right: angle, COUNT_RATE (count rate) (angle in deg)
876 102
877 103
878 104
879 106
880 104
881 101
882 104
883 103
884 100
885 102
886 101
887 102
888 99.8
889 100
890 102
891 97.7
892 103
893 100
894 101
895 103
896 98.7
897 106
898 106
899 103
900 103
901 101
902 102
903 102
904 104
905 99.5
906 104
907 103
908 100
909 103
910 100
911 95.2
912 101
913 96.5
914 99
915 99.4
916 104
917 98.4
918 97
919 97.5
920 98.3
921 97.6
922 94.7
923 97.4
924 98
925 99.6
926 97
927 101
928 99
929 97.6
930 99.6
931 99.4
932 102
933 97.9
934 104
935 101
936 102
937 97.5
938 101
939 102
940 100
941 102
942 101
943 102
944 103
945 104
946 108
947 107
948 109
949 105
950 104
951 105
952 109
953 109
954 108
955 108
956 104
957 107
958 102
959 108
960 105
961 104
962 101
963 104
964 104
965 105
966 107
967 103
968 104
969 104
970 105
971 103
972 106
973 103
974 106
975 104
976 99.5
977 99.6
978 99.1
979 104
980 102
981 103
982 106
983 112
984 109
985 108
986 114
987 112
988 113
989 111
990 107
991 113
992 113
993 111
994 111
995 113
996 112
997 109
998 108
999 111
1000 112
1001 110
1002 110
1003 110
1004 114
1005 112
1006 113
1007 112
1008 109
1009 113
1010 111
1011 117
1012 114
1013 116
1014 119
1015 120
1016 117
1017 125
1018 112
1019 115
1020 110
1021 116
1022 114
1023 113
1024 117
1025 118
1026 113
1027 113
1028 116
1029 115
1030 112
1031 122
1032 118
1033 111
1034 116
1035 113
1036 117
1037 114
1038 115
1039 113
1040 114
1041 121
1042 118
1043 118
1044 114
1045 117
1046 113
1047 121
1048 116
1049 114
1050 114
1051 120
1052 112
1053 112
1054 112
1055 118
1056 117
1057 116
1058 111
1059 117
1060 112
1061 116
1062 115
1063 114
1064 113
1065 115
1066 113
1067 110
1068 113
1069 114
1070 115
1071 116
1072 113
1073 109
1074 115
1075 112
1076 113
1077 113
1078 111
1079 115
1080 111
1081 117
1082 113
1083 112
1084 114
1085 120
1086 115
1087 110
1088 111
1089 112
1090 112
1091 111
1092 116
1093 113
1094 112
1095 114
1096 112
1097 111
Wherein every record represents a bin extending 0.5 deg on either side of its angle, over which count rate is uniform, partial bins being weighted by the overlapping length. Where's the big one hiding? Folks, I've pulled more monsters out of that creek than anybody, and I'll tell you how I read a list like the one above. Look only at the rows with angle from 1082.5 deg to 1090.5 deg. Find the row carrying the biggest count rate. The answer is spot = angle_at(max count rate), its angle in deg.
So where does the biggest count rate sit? 1085 deg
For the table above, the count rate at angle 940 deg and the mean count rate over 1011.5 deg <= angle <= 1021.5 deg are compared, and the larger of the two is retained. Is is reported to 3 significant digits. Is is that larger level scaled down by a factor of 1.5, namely 77.6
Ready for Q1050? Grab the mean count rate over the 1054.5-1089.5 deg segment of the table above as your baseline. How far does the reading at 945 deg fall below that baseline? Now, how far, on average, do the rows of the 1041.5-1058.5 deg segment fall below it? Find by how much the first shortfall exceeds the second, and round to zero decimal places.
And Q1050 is 11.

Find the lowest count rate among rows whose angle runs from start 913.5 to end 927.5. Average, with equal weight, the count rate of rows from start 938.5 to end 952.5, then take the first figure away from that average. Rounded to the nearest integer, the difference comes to 10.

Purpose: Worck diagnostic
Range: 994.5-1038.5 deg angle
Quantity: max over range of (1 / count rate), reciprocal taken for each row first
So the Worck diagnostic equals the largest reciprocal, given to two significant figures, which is 0.0093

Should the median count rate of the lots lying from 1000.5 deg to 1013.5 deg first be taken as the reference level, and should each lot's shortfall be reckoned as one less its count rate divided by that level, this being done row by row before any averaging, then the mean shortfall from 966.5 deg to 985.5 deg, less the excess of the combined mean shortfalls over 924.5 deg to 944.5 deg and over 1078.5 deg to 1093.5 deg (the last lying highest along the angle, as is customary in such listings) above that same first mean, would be 0.049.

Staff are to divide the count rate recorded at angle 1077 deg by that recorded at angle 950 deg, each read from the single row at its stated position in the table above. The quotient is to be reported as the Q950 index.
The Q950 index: 1.09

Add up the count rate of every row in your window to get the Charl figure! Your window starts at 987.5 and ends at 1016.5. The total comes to 3261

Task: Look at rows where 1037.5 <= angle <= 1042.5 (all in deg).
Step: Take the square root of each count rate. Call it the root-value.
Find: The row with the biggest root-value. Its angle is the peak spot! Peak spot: 1041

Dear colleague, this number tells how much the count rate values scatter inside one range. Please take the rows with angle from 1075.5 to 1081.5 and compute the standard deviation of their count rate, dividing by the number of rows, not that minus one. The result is 2.1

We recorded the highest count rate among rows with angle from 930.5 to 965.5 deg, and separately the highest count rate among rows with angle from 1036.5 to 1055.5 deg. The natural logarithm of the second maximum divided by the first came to 0.10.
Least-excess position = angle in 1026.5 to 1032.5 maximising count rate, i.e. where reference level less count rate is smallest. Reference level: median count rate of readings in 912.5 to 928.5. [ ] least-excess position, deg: 1031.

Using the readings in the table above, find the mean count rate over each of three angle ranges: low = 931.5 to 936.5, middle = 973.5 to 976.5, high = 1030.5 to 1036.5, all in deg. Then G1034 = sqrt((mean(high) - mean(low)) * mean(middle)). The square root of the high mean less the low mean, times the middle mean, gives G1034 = 39.1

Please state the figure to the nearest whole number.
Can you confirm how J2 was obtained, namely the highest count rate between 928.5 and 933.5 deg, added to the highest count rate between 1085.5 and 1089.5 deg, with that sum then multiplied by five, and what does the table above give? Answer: 1085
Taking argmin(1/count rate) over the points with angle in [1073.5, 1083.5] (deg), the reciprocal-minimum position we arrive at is 1081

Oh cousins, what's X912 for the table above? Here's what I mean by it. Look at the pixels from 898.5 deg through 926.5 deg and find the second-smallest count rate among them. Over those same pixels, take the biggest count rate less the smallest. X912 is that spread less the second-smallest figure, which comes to -86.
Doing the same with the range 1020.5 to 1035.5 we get -101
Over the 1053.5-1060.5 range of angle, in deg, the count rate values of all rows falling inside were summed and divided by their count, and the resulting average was 115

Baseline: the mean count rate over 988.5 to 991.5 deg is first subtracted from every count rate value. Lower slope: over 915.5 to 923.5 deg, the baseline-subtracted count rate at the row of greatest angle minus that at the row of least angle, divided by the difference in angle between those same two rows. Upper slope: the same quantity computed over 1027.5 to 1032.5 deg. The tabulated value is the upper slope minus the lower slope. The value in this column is 1.4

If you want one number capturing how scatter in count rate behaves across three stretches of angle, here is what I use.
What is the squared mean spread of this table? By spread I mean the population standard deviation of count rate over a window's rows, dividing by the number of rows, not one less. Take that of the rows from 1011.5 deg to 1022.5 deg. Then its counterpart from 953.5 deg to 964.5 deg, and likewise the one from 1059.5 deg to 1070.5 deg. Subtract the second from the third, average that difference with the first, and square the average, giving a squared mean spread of 2.5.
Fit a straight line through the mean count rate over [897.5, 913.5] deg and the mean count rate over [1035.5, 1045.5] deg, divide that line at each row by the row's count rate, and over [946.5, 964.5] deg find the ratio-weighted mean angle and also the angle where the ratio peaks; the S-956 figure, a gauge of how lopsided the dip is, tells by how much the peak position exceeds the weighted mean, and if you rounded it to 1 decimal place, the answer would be 6.4 deg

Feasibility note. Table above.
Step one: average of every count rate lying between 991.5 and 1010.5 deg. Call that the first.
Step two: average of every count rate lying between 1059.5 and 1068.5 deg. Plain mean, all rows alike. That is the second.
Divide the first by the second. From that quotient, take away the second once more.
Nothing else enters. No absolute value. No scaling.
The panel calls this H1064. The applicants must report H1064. -112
